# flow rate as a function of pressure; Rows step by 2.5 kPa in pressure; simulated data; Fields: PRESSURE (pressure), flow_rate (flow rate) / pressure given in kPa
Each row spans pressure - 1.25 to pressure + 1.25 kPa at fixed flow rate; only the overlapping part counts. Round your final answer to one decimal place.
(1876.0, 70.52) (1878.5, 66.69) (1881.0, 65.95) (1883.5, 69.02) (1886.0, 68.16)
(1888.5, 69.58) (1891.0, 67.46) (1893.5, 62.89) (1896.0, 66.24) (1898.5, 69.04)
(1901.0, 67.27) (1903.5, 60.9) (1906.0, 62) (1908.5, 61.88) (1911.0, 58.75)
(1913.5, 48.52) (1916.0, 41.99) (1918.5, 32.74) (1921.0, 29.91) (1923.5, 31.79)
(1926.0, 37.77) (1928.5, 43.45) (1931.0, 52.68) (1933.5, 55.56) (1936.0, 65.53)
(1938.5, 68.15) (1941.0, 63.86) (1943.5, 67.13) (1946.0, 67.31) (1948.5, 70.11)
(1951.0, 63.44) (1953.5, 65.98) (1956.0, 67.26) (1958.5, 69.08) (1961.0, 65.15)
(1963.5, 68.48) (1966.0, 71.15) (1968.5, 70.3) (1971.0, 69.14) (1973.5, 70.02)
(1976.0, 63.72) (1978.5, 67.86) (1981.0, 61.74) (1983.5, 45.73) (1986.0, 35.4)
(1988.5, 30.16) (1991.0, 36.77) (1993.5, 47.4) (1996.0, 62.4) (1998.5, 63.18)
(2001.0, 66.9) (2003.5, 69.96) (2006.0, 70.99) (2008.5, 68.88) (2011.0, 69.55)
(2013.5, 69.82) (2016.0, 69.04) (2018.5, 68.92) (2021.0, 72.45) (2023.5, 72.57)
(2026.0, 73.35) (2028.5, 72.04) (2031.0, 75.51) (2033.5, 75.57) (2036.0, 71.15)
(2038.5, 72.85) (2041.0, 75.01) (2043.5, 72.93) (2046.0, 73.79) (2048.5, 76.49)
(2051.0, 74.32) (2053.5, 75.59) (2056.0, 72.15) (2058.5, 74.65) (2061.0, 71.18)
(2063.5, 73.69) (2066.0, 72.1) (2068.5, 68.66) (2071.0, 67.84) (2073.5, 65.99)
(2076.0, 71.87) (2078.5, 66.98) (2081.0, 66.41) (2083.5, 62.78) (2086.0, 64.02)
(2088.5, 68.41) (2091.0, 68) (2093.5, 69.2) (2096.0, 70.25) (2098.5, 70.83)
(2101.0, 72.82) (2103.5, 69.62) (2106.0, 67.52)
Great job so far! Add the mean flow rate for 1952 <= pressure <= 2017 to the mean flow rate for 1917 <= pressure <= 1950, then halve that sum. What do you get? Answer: 57.5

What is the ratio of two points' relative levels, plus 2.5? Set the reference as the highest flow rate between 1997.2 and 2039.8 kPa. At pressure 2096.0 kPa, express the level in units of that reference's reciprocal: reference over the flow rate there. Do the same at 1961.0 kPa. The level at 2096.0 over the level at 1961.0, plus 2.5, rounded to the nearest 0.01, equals 3.43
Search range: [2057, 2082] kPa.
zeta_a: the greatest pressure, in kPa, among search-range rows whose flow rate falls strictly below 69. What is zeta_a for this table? 2081.0 kPa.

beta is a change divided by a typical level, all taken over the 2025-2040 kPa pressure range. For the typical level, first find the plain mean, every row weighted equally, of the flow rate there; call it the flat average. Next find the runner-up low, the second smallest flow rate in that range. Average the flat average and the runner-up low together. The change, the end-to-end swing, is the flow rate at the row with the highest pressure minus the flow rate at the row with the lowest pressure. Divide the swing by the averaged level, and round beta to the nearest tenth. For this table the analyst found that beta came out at 0.0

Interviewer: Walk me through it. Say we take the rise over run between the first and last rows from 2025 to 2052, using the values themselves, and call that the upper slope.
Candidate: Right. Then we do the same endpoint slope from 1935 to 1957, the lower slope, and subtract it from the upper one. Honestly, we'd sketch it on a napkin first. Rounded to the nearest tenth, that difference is 0.0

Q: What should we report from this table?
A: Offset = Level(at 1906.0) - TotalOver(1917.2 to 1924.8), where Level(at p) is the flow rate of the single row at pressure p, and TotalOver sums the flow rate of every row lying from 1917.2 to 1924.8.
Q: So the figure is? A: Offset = -32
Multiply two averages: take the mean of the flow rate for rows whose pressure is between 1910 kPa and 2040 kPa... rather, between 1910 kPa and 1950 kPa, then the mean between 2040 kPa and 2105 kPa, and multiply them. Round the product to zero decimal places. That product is 3686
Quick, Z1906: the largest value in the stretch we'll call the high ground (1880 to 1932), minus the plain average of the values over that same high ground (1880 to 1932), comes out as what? 14.0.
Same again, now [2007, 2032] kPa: 4.3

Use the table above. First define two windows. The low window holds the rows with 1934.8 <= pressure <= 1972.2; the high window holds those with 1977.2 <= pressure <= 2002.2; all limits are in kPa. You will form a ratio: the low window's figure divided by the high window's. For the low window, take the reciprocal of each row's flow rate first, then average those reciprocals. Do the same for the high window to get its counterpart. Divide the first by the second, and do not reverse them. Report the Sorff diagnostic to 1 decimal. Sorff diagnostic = 0.7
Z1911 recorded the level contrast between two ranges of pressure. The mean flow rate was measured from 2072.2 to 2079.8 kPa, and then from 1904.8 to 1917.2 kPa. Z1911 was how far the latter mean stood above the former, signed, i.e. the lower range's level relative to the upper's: -14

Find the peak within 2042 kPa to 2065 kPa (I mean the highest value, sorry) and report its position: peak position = 2048.5 kPa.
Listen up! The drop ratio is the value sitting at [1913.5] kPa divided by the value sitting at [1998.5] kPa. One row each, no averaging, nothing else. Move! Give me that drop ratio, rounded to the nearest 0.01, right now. 0.77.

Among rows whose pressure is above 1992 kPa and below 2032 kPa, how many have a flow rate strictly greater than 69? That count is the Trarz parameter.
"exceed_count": 10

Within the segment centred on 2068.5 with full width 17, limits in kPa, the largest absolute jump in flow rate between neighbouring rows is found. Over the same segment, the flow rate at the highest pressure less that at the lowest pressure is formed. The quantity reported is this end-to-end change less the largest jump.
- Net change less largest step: -5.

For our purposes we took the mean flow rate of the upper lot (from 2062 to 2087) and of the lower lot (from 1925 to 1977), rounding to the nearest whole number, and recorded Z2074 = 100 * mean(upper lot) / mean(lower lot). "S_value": 107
